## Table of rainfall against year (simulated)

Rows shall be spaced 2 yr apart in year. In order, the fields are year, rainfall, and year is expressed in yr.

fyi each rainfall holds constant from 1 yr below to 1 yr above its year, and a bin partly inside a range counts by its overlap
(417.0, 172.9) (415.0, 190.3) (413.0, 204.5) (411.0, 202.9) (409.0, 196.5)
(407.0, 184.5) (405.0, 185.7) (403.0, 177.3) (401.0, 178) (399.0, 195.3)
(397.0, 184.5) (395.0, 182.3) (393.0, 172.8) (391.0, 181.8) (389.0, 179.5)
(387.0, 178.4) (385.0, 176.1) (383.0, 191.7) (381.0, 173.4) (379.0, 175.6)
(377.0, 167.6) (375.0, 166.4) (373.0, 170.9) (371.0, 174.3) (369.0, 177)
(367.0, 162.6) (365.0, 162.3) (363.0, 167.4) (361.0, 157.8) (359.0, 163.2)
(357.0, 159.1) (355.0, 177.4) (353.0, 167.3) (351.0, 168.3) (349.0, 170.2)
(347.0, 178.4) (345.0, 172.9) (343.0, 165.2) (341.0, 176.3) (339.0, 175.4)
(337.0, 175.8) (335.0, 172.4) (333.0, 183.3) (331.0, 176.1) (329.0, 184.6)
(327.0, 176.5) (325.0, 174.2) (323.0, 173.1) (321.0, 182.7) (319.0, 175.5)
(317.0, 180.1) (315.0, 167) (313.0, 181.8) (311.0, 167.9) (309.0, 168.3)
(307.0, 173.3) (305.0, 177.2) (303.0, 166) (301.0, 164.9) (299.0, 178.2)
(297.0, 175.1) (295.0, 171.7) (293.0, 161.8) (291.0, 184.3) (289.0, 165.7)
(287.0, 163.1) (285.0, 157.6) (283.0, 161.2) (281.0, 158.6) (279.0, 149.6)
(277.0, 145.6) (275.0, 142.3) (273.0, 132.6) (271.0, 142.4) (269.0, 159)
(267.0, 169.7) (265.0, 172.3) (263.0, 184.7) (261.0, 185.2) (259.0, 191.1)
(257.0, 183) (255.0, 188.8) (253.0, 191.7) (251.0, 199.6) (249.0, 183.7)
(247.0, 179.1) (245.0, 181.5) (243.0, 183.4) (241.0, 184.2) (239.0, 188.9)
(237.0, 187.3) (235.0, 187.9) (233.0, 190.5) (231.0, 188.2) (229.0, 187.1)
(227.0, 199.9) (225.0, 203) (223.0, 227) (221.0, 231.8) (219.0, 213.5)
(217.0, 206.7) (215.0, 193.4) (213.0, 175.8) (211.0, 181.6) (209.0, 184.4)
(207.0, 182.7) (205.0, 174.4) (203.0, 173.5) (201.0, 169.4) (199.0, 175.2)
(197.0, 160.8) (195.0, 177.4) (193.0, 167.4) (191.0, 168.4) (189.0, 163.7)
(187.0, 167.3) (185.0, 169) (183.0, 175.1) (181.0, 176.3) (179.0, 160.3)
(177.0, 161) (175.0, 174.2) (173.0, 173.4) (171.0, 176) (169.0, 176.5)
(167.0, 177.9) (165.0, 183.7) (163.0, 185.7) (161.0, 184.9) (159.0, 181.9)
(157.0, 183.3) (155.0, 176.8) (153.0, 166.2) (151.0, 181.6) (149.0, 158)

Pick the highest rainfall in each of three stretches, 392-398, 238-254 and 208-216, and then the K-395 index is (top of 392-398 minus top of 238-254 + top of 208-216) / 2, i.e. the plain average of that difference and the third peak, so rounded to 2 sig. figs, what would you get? 89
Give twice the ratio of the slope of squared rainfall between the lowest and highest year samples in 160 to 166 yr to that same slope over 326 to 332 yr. 6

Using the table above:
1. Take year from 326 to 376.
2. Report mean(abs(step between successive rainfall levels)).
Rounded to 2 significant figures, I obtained 6.4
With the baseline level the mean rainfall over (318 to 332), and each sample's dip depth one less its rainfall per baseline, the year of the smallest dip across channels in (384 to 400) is 399.0 yr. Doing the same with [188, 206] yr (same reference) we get 195.0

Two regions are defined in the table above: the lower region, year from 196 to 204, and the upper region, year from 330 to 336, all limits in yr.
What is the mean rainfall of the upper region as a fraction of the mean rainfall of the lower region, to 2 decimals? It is 1.04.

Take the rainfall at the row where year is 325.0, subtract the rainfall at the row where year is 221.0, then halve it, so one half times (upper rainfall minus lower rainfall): -29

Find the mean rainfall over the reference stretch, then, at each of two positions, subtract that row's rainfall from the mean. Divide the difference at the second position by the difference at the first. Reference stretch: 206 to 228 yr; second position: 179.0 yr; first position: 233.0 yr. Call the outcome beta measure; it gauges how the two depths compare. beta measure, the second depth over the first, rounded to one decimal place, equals 4.2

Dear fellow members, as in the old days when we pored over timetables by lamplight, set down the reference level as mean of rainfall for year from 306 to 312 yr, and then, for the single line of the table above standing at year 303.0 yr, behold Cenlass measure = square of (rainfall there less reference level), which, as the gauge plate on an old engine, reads 15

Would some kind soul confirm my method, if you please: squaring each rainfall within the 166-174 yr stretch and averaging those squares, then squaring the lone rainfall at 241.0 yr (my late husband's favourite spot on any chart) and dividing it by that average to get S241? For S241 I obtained 1.10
